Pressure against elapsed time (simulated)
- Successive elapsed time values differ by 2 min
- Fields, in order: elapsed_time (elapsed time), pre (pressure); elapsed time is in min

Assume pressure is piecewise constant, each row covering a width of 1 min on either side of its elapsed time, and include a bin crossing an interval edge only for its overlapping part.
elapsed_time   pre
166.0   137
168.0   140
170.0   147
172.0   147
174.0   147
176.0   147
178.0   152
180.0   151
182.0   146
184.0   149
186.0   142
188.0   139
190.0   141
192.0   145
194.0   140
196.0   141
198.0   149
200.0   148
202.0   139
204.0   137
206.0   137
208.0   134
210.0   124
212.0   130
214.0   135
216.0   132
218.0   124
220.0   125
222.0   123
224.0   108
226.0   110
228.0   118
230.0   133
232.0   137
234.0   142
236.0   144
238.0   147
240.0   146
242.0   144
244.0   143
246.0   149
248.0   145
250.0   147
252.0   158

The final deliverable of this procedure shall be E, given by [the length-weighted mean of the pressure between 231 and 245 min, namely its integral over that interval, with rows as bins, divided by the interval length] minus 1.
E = 142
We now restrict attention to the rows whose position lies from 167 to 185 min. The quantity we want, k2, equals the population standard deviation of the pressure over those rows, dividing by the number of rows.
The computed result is 3.2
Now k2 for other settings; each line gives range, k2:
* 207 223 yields 4.6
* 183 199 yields 3.7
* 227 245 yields 8.6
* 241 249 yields 2.3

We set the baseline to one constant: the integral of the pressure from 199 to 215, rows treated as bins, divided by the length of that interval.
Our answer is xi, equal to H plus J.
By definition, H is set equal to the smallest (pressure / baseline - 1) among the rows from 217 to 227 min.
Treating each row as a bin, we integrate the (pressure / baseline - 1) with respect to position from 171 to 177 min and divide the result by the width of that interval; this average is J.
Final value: -0.12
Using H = -0.20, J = 0.08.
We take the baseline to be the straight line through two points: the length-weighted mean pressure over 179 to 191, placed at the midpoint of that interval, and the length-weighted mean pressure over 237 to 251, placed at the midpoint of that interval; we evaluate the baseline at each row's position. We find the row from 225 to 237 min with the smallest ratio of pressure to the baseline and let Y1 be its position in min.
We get 226.0 min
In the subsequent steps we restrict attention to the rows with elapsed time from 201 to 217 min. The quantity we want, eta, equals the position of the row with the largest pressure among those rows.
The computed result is 202.0 min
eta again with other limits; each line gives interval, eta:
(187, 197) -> 192.0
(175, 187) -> 178.0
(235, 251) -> 246.0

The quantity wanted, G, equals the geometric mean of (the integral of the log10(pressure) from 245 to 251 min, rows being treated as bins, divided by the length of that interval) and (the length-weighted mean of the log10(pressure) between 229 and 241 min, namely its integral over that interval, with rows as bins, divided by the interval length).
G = 2.159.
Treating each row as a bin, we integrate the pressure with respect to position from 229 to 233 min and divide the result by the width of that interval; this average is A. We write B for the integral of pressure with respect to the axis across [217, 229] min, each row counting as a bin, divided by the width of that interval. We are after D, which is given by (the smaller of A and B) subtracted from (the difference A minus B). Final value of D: -101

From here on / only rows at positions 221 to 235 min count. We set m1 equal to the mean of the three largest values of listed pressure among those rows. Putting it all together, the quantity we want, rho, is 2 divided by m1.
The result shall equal 0.0146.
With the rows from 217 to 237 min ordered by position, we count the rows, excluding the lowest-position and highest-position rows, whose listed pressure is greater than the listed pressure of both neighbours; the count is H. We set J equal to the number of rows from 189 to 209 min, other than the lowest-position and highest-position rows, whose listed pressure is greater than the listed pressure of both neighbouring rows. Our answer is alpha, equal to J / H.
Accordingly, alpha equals 2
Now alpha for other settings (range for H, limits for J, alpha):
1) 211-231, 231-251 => 1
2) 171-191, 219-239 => 0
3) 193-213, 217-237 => 1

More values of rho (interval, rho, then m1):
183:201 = 0.0135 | 149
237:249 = 0.0136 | 147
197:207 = 0.0138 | 145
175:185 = 0.0133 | 151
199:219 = 0.0142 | 141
